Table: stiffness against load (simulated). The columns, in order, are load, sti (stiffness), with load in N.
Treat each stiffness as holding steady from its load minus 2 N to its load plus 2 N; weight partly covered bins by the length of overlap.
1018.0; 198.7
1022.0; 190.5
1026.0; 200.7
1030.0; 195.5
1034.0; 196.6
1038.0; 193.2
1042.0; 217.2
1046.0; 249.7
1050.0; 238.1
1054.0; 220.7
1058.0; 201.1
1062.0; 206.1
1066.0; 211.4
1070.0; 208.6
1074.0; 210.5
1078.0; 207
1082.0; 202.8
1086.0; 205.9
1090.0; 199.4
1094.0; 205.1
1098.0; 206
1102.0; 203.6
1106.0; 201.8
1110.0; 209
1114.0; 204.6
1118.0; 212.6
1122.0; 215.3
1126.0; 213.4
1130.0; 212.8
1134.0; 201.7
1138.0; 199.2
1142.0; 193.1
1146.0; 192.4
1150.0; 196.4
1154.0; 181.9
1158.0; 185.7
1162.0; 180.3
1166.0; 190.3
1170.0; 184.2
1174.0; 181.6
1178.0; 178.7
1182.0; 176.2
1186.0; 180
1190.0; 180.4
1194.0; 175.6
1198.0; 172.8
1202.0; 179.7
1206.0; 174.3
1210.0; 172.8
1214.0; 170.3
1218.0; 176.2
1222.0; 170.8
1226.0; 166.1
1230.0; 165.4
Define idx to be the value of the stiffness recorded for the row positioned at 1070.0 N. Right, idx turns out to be 208.6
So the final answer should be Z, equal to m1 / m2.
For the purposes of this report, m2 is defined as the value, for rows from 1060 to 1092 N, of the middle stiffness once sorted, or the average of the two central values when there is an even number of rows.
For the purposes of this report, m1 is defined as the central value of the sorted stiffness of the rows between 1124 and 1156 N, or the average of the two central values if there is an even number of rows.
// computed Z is 0.96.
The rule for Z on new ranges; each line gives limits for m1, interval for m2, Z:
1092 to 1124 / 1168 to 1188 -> 1.14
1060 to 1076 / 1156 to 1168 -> 1.13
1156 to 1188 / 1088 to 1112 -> 0.89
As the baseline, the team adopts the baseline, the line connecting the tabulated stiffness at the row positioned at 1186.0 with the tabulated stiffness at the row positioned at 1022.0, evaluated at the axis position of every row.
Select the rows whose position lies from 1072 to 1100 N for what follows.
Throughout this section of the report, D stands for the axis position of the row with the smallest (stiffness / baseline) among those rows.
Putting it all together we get 1090.0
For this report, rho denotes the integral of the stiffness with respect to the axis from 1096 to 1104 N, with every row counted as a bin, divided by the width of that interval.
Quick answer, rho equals 205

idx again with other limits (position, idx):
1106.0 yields 201.8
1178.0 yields 178.7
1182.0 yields 176.2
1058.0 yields 201.1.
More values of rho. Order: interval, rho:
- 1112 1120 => 209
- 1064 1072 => 210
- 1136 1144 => 196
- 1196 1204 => 176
